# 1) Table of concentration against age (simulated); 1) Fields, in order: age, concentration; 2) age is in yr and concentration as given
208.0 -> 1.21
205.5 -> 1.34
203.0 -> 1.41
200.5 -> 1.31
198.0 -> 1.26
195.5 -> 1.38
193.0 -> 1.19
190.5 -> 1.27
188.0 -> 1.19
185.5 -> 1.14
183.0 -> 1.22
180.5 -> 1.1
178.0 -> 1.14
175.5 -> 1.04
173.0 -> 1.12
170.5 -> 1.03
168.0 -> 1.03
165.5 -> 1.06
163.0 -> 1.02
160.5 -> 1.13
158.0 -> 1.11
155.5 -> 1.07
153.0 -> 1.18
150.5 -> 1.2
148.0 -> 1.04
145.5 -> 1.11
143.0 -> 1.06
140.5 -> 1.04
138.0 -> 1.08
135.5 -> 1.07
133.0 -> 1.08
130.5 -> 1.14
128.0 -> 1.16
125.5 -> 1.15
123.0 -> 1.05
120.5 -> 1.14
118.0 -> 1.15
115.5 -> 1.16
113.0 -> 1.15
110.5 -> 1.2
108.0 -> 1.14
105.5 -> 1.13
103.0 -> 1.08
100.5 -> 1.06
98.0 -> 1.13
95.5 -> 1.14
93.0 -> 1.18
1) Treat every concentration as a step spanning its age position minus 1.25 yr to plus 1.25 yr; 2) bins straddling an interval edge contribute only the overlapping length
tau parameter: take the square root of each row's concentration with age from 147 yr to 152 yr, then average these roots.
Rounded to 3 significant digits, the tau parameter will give 1.06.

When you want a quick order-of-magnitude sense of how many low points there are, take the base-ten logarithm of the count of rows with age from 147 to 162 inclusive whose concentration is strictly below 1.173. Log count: 0.60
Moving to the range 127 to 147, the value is 0.90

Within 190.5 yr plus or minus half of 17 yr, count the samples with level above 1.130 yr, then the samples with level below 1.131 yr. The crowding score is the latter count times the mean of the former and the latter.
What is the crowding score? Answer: 0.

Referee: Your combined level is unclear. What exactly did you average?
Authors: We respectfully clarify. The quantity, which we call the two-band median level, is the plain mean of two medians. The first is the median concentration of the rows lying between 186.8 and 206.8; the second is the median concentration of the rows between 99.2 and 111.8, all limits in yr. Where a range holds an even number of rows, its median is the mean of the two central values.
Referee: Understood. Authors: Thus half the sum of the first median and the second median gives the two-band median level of 1.21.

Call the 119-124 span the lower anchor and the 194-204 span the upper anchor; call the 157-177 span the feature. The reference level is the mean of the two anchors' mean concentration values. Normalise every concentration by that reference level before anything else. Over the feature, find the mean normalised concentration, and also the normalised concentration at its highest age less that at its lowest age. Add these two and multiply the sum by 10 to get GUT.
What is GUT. 8.2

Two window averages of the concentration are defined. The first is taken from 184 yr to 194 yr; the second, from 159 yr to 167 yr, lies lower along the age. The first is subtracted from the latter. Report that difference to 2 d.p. -0.13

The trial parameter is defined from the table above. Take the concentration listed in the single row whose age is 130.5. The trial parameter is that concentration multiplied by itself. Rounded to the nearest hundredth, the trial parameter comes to 1.30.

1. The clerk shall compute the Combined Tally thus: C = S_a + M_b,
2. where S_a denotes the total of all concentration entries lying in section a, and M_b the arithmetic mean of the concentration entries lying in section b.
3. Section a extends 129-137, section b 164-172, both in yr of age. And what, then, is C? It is 4.33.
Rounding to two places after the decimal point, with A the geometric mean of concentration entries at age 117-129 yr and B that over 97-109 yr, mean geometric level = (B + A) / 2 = 1.12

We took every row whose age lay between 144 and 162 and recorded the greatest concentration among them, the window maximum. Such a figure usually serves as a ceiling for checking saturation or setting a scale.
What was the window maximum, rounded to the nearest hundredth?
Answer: 1.20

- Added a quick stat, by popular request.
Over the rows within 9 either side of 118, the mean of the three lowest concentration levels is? 1.11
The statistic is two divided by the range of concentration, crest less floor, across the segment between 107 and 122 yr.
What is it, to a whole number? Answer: 33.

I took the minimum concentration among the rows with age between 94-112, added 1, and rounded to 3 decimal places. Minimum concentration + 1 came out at 2.060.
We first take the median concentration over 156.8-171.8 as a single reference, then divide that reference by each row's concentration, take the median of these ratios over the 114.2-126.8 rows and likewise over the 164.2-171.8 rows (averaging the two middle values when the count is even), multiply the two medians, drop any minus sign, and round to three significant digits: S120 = 0.922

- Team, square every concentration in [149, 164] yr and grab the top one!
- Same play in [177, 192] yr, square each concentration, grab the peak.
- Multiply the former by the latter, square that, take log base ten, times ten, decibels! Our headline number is 7.3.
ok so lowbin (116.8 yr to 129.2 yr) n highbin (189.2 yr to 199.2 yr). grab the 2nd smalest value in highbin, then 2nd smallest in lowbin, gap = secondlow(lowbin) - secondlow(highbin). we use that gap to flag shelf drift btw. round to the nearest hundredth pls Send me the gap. -0.12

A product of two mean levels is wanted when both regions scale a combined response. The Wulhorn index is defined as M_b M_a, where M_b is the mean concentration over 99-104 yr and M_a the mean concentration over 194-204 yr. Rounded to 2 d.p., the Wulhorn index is 1.43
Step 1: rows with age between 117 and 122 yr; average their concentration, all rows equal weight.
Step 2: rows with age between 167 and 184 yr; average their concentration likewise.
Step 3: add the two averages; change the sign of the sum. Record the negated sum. -2.24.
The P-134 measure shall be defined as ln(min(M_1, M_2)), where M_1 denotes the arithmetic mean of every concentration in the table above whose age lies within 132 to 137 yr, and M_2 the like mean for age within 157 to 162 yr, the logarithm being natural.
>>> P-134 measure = 0.072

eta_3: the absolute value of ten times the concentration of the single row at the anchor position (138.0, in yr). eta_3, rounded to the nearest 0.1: 10.8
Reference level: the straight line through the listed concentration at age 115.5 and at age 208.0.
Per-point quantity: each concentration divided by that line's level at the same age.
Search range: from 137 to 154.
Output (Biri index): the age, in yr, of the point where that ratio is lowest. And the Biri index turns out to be 148.0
